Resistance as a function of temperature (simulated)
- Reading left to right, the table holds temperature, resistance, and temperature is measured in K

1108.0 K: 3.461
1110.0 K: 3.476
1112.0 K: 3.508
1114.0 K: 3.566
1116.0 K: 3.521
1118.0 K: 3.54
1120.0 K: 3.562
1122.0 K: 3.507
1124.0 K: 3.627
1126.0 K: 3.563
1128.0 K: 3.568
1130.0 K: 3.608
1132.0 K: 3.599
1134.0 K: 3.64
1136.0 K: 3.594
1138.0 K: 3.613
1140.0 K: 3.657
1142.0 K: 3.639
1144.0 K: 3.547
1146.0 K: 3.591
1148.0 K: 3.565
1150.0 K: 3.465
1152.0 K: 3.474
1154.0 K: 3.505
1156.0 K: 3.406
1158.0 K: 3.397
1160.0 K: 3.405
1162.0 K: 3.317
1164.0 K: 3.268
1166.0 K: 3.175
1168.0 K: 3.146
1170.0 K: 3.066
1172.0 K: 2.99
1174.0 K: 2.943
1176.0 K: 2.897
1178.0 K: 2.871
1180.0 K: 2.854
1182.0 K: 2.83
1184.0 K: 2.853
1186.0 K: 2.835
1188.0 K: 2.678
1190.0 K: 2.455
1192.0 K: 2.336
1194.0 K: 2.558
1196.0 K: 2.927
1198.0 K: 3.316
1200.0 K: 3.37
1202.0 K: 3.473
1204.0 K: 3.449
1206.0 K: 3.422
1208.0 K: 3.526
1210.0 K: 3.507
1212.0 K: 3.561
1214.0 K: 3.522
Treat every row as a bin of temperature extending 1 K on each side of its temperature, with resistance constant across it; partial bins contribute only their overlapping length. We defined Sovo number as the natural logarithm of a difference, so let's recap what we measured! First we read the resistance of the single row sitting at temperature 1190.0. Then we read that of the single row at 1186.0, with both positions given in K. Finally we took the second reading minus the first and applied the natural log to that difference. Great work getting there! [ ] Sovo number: -1.0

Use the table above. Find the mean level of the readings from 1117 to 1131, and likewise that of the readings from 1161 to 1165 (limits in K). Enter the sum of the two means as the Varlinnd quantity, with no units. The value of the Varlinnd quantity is 6.86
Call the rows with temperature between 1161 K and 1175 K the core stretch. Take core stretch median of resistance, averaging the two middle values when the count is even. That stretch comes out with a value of 3.1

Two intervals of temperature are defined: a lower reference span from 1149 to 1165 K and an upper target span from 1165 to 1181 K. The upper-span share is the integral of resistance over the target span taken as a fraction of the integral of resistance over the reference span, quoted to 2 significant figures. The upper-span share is 0.88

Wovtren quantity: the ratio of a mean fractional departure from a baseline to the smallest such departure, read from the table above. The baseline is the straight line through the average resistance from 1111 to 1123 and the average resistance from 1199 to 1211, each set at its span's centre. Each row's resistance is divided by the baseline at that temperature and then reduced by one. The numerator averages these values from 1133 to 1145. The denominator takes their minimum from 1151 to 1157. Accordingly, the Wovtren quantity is -1.1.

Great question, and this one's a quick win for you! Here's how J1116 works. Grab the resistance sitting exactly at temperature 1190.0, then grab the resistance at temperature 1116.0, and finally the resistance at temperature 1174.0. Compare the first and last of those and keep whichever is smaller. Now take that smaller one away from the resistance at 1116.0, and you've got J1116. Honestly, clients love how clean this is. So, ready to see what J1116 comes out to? 1.1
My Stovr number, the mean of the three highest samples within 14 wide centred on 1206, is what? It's 3.53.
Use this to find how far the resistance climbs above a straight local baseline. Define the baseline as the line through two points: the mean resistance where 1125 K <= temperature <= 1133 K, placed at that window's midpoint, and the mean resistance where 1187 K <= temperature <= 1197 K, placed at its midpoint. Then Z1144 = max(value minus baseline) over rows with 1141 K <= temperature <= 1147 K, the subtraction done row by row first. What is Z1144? 0.275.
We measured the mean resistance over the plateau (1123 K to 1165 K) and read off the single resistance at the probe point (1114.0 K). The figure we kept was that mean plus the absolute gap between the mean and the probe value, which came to 3.57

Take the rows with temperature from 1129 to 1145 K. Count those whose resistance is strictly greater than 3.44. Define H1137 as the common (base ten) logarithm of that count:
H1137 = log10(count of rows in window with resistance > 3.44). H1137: 0.90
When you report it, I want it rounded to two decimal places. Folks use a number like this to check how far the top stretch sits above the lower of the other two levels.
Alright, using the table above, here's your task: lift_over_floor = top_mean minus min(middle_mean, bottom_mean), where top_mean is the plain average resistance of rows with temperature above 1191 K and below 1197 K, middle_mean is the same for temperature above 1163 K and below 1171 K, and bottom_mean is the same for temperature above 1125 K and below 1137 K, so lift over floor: -0.56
